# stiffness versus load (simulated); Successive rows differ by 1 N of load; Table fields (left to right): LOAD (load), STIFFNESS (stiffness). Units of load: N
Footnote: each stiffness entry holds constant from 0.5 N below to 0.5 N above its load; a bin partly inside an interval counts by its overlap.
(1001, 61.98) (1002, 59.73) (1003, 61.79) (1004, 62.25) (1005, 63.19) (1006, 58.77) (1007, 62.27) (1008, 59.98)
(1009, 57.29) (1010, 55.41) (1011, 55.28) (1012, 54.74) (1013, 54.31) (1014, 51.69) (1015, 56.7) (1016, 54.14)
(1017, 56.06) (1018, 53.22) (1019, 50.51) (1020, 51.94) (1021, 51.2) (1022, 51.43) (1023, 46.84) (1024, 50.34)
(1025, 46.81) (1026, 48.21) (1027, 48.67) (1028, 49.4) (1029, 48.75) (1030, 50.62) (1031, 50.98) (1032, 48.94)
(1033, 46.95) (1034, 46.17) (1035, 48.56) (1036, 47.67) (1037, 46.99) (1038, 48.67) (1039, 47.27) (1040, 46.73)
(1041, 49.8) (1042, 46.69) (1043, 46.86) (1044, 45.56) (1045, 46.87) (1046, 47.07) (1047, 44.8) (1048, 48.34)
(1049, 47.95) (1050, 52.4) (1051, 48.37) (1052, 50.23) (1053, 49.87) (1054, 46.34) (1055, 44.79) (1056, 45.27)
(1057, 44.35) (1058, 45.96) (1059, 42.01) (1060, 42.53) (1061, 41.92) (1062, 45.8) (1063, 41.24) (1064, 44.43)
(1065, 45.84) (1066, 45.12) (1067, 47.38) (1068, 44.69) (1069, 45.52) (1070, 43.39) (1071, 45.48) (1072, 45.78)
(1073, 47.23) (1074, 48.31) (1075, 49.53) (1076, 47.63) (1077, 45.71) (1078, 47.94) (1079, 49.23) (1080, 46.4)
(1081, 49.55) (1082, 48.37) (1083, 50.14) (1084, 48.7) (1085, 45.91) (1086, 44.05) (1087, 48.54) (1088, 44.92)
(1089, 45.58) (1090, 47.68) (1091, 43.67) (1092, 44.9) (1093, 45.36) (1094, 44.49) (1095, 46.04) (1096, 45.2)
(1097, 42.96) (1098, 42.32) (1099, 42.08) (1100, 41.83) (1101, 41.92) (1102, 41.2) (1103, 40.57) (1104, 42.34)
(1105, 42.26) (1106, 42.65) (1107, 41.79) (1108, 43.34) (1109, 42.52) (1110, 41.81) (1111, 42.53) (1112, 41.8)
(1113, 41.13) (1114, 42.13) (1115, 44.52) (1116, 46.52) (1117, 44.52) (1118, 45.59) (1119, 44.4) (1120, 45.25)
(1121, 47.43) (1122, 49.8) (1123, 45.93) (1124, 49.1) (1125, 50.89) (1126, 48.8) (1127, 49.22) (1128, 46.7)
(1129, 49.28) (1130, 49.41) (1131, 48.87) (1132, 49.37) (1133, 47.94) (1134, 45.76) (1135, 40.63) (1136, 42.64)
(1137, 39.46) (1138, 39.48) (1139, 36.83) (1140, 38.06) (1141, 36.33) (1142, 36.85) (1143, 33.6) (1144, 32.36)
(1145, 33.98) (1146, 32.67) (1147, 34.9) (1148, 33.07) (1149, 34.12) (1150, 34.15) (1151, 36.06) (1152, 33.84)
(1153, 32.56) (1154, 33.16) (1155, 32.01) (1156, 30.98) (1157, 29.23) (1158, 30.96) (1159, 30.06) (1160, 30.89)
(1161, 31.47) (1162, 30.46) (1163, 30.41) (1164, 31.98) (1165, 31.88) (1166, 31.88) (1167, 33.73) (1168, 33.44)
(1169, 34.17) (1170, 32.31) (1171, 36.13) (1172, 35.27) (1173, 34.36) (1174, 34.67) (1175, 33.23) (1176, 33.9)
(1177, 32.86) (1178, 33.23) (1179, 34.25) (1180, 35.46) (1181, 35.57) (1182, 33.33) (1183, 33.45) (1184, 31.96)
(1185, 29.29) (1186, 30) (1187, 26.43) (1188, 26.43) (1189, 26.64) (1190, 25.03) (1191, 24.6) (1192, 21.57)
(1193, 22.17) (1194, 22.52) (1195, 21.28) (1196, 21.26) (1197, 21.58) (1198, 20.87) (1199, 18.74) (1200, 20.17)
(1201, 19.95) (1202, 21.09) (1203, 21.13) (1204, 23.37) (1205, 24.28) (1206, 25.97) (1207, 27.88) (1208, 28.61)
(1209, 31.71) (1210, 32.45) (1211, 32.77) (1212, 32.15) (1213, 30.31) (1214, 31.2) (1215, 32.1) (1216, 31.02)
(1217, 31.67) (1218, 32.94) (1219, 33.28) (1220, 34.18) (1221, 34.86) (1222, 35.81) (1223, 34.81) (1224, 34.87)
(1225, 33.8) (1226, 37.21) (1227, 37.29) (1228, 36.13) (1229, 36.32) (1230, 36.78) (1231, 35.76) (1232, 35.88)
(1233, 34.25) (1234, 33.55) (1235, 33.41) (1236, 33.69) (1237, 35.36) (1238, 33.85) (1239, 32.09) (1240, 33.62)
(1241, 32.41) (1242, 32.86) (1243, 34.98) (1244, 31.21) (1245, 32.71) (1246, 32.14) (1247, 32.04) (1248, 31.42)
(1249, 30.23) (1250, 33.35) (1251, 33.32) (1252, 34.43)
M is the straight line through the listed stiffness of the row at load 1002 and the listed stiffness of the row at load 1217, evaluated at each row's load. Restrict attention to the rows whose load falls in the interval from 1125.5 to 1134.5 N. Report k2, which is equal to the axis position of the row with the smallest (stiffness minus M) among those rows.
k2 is 1134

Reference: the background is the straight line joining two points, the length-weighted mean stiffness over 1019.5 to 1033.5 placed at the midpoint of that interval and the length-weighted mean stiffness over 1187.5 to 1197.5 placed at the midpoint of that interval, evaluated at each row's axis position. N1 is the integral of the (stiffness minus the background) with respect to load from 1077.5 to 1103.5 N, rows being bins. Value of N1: 157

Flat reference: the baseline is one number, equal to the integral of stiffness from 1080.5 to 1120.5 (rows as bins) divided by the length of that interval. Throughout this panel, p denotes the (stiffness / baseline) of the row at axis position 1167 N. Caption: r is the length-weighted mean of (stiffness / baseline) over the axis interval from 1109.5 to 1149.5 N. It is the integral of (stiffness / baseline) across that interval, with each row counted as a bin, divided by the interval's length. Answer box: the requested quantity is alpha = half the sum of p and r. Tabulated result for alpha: 0.86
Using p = 0.76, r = 1.0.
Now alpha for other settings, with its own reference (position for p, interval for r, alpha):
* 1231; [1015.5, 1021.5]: 1.00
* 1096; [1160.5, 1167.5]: 0.87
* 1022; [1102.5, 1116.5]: 1.06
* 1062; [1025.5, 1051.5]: 1.06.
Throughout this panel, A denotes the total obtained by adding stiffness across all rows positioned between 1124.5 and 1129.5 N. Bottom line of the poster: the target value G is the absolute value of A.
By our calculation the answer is 245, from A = 245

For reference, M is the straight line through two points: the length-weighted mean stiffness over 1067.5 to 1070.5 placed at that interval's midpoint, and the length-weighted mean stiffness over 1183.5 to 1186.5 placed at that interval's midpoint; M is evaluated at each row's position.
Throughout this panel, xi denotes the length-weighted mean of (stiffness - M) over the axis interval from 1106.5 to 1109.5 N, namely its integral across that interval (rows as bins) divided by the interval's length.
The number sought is 3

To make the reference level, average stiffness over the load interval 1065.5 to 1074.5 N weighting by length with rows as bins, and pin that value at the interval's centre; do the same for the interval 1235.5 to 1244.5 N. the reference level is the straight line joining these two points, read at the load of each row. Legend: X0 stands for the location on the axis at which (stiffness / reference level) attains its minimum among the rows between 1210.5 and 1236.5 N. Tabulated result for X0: 1213 N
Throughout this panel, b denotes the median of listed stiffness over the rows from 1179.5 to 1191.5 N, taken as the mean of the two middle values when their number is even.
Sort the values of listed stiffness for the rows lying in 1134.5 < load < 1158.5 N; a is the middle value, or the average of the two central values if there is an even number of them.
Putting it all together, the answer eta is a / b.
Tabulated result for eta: 1.1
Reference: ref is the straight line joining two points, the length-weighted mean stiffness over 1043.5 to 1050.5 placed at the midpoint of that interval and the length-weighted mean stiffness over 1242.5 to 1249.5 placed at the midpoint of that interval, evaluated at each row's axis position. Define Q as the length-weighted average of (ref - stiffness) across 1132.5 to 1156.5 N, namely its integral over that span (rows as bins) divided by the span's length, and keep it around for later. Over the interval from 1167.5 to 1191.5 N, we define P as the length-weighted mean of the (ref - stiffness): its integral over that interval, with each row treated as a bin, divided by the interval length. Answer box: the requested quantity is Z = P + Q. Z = 9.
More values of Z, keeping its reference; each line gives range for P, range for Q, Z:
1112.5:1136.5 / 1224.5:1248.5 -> -6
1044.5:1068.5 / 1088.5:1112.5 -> 1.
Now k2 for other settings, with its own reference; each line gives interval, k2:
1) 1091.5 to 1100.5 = 1100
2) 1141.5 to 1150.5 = 1144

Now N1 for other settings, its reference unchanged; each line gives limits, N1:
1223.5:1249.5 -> 457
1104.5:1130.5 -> 267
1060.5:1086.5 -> 114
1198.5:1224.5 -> 229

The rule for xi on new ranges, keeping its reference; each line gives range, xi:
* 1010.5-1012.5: 3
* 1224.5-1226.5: 10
